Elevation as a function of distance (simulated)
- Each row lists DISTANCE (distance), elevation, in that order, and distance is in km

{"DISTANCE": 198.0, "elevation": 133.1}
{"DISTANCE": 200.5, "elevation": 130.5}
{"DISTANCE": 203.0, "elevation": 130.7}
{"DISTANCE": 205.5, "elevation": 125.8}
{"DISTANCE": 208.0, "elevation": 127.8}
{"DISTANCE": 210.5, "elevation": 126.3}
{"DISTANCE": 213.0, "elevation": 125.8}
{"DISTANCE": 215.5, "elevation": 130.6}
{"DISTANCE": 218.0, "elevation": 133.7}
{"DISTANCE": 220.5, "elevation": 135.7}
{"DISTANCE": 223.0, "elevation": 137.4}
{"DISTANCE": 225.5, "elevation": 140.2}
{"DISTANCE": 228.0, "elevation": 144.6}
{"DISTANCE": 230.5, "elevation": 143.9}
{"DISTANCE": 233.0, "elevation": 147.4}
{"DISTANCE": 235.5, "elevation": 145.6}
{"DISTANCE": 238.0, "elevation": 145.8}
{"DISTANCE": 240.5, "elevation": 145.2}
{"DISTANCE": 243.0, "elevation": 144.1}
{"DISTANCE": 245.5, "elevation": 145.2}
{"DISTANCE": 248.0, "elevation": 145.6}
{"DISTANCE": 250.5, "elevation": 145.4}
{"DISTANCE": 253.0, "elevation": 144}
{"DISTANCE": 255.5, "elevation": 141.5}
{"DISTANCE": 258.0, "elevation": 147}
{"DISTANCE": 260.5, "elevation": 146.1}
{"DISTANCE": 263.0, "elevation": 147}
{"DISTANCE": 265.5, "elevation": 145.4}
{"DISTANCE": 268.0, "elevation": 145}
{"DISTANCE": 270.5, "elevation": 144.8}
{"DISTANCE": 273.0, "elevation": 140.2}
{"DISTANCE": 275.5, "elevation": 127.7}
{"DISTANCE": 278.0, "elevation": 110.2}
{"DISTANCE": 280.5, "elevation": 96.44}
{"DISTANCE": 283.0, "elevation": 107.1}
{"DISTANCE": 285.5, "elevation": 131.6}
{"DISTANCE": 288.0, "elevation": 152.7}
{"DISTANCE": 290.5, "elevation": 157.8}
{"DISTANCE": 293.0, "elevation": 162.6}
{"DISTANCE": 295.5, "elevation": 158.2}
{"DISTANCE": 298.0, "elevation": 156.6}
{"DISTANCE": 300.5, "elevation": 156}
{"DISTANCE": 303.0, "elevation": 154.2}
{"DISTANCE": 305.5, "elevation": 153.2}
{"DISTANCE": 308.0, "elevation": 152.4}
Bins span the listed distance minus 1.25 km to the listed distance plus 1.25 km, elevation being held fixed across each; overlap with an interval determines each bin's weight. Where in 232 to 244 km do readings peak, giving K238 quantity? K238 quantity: 233.0 km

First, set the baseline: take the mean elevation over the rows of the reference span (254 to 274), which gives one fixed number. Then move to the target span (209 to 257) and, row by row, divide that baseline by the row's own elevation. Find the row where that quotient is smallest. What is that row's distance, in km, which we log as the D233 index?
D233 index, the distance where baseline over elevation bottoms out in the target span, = 233.0 km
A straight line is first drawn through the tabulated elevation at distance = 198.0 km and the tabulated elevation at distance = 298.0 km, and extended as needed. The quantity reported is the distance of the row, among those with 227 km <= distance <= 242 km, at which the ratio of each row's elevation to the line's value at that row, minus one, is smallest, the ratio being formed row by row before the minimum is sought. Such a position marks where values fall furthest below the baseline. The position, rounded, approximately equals 240.5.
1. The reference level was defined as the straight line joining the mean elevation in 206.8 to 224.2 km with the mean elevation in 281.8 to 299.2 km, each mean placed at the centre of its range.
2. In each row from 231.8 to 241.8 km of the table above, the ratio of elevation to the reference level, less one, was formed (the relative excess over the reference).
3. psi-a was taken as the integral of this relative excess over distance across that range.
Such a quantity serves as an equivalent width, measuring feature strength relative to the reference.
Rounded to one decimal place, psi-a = 0.8 km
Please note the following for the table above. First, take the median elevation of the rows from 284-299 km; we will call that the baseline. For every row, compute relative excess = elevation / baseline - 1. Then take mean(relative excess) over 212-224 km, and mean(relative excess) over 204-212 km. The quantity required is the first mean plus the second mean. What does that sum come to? -0.35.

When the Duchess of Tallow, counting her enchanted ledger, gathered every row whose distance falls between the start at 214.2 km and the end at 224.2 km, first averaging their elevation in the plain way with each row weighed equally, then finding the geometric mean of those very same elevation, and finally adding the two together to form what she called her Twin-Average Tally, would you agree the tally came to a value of 269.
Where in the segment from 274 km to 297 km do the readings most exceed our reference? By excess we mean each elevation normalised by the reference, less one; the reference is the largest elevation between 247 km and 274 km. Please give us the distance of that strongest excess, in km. 293.0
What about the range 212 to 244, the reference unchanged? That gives 233.0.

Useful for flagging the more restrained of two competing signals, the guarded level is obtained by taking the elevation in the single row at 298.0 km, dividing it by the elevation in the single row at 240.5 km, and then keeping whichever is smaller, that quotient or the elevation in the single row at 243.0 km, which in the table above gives 1.08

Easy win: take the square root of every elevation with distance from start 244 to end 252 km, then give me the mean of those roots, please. 12.1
